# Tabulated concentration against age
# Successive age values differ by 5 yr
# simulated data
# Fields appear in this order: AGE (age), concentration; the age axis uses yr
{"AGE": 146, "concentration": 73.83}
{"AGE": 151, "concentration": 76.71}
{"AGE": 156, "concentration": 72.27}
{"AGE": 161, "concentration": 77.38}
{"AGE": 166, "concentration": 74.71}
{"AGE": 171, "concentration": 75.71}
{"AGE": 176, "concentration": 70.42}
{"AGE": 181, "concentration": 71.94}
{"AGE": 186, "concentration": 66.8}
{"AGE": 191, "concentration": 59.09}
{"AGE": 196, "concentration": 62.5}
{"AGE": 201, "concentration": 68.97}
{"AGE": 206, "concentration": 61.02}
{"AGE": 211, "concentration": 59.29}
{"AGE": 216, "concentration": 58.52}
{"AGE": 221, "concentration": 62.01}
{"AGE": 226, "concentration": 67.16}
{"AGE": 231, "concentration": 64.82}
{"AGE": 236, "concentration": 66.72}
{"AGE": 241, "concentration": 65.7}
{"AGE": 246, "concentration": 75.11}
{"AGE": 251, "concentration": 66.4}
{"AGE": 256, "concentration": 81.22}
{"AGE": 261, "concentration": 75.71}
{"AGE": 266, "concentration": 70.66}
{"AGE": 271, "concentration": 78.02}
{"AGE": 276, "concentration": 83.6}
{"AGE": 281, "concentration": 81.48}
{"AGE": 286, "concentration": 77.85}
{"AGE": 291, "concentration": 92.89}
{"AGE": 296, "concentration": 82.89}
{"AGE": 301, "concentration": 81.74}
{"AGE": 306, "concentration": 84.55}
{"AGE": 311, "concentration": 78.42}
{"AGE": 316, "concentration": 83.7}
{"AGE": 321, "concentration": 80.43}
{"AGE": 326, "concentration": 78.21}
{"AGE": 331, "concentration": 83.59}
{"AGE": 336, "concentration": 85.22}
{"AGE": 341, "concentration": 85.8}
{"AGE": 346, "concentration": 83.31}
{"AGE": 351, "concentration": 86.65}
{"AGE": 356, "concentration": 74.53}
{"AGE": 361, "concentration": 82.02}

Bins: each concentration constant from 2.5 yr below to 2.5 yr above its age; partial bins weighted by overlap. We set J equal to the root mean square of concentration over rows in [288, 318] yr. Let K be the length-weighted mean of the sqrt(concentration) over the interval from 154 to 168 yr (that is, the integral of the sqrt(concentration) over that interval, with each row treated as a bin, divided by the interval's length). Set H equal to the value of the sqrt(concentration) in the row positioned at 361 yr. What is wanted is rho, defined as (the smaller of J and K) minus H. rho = -0.4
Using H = 9.06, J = 84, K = 8.65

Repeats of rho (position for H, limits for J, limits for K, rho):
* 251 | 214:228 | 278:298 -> 1.0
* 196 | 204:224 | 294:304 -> 1.2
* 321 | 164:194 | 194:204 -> -0.9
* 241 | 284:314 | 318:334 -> 0.9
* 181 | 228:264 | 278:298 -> 0.7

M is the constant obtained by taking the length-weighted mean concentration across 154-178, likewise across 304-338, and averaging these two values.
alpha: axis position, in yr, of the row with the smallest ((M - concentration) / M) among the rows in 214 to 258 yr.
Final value 256 yr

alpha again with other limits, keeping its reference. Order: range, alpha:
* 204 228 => 226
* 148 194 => 161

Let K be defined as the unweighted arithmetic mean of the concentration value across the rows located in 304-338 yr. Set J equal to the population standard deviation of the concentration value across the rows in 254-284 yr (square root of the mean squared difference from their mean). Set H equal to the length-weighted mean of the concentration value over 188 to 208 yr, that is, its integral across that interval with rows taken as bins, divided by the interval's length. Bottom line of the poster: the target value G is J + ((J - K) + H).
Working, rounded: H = 63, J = 4.3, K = 82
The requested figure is -10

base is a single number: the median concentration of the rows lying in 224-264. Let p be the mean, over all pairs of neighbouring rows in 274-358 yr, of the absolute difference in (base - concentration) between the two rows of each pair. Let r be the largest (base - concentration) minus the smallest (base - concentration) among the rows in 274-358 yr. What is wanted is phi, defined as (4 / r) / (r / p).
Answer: 0.057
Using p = 4.8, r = 18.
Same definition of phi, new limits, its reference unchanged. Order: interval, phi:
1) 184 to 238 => 0.150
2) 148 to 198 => 0.048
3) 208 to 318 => 0.019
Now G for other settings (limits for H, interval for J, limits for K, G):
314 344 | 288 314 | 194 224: 30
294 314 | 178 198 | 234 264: 20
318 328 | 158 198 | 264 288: 13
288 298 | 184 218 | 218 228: 31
